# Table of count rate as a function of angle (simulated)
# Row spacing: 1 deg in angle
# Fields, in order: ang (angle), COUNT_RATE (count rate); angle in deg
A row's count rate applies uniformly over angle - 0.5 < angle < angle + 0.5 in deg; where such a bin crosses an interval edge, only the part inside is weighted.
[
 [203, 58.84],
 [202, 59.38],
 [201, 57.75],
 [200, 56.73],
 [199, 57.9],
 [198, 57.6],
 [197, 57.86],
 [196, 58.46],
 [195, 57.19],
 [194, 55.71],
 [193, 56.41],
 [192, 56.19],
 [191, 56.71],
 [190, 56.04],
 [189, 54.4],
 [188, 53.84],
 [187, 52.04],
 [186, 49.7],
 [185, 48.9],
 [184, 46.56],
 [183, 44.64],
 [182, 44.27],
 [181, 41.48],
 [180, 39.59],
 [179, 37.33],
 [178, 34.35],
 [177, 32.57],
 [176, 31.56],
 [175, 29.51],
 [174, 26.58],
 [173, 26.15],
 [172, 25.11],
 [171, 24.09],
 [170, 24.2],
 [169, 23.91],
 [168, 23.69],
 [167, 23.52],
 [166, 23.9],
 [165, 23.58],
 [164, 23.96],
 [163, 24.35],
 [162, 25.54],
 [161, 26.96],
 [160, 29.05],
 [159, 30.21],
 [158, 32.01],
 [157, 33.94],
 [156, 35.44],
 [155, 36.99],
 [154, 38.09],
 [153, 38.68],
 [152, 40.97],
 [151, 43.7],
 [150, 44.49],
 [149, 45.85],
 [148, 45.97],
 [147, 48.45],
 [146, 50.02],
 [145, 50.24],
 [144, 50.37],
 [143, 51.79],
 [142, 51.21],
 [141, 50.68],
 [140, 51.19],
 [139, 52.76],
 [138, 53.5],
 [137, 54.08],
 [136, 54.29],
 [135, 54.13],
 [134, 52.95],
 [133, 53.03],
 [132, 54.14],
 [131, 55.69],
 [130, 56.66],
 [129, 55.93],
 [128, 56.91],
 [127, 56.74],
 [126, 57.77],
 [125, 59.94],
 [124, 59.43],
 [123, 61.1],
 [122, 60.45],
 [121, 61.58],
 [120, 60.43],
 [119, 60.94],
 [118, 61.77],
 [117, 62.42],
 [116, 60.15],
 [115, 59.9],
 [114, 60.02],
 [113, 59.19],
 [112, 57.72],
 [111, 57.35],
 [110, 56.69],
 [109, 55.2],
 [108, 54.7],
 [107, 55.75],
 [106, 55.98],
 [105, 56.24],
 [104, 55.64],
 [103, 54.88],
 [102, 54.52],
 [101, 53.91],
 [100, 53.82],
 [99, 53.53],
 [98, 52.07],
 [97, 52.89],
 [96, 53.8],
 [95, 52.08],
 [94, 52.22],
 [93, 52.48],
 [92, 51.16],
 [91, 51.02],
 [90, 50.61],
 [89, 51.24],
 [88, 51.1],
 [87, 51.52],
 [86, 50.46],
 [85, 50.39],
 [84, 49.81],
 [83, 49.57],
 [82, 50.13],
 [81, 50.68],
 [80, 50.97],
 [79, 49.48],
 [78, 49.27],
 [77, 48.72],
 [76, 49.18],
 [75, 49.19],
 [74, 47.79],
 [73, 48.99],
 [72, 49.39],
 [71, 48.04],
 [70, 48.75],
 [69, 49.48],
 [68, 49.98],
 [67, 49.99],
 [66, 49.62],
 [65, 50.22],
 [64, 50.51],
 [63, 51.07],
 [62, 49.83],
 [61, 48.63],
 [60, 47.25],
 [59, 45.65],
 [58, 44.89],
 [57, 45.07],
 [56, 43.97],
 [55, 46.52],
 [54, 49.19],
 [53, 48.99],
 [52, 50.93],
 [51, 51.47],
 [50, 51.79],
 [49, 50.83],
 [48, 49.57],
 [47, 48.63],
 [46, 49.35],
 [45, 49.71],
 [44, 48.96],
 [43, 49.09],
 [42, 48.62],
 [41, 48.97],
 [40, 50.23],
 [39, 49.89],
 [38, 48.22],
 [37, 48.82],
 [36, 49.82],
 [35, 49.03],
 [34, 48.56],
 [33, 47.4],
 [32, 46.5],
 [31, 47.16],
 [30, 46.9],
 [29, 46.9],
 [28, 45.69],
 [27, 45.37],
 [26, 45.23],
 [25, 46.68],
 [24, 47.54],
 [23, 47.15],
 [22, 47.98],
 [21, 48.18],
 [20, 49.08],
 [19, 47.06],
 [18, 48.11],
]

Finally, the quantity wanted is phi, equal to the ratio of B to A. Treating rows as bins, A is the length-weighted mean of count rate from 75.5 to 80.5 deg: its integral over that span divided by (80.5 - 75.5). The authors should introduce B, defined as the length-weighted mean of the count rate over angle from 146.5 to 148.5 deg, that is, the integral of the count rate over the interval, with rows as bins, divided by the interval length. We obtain 0.95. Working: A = 49.5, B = 47.2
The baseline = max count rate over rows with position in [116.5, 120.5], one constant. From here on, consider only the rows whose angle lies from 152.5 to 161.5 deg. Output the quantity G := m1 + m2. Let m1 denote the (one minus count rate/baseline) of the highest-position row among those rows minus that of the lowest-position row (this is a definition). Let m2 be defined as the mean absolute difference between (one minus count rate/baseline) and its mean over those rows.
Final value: 0.24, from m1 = 0.19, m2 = 0.056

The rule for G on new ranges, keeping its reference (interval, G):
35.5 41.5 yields 0.02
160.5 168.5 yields 0.07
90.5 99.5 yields -0.03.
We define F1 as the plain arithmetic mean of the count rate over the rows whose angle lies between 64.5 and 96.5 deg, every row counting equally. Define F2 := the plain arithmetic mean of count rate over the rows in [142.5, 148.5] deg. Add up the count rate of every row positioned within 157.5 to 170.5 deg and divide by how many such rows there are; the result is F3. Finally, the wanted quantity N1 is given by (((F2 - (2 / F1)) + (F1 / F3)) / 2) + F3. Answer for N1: 51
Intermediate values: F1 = 50.2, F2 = 49.5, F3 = 26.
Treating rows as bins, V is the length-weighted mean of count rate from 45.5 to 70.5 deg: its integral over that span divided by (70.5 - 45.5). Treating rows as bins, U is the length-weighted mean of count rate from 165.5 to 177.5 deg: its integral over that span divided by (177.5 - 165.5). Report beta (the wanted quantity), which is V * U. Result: 1282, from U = 26.2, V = 48.9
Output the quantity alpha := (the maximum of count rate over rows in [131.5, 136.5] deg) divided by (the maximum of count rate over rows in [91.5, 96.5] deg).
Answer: 1.009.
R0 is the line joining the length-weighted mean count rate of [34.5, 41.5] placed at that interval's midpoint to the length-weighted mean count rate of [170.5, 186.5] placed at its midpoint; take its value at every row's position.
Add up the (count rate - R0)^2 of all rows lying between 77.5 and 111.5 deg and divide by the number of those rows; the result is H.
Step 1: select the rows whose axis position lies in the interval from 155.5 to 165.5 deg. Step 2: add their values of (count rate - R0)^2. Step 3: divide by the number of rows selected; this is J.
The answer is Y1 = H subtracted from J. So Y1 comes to 22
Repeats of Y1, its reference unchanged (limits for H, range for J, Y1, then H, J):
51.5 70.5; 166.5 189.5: 122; 7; 130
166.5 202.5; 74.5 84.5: -247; 265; 19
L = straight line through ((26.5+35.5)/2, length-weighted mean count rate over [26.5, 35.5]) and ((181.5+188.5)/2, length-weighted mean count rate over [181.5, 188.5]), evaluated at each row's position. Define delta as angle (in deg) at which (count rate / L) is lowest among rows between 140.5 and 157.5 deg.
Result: 157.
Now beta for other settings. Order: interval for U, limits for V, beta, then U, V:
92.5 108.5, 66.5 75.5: 2651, 54.0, 49.1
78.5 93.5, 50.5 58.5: 2415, 50.7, 47.6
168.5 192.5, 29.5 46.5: 1946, 40.0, 48.7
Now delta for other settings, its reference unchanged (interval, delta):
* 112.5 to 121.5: 113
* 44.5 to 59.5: 56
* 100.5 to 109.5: 101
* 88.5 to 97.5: 90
